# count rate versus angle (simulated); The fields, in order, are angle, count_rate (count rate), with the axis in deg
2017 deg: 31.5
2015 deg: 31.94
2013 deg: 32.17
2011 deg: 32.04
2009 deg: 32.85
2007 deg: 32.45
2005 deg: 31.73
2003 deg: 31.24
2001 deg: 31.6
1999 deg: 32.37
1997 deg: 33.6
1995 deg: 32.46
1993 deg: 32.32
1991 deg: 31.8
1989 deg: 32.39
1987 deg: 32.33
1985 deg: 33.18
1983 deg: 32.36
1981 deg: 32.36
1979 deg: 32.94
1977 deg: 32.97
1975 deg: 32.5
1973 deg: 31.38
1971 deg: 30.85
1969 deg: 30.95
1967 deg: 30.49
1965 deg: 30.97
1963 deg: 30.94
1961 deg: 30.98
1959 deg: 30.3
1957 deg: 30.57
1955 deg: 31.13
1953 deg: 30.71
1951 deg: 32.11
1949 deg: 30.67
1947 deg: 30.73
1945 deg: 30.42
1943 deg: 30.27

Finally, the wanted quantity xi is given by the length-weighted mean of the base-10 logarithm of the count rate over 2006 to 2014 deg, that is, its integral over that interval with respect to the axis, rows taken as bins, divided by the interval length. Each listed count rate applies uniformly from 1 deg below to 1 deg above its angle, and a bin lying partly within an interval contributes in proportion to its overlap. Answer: 1.51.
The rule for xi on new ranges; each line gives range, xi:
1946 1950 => 1.49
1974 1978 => 1.52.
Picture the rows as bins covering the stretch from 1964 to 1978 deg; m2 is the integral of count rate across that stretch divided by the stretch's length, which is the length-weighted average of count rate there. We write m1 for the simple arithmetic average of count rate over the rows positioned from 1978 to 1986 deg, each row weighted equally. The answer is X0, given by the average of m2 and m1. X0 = 32.1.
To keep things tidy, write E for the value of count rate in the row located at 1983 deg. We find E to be 32.36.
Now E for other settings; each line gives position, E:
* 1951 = 32.11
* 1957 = 30.57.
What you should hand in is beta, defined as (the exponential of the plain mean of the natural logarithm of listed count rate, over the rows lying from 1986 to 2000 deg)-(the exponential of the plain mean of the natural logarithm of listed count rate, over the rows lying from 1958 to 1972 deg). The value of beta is 1.7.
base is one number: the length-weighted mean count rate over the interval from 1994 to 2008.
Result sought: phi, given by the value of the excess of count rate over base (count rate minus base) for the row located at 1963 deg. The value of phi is -1.3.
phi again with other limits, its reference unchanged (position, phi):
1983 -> 0.2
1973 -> -0.8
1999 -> 0.2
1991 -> -0.4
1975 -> 0.3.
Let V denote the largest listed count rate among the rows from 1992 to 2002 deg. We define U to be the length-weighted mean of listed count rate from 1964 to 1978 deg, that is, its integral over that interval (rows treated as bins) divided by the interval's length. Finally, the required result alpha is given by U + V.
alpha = 65.0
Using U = 31.4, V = 33.6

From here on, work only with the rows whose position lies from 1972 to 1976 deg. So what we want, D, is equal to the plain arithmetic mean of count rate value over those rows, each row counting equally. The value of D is 31.9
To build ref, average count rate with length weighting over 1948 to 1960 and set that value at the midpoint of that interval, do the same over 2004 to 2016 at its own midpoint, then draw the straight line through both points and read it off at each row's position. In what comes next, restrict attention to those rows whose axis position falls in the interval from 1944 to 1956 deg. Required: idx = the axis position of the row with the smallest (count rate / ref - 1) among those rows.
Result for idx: 1945 deg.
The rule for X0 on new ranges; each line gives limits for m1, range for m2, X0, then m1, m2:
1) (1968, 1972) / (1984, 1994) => 31.7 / 30.9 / 32.4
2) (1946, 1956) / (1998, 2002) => 31.5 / 31.1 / 32.0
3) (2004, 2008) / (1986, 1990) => 32.2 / 32.1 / 32.4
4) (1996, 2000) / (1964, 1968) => 31.9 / 33.0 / 30.7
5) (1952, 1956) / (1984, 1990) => 31.8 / 30.9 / 32.6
